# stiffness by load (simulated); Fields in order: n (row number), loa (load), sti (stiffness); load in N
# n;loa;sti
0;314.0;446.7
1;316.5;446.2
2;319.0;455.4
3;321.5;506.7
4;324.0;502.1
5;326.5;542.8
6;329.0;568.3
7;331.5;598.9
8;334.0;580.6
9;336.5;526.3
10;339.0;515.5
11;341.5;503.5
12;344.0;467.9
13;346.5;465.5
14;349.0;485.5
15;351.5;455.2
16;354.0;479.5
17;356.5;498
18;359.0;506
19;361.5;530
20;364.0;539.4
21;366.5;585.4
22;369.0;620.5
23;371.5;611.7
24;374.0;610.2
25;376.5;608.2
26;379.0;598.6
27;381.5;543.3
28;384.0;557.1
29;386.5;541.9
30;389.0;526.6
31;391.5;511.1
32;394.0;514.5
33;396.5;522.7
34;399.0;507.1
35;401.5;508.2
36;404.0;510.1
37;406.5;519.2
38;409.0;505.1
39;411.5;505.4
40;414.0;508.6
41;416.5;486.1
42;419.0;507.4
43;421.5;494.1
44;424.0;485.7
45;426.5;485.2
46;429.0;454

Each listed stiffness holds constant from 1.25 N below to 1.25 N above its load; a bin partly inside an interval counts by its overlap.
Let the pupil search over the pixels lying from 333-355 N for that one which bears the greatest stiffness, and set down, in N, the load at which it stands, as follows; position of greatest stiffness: 334.0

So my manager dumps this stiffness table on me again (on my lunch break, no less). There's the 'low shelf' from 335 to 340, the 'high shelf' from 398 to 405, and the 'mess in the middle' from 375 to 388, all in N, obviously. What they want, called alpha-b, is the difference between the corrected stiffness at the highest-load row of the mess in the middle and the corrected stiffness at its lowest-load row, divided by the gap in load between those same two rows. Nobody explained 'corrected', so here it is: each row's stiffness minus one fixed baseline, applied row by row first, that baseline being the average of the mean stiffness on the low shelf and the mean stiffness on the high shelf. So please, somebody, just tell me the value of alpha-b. -6.6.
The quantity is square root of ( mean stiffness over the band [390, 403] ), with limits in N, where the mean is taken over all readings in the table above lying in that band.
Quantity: 22.6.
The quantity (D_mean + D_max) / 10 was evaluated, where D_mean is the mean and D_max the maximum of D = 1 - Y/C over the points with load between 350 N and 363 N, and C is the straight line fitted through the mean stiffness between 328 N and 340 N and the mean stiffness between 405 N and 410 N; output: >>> 0.026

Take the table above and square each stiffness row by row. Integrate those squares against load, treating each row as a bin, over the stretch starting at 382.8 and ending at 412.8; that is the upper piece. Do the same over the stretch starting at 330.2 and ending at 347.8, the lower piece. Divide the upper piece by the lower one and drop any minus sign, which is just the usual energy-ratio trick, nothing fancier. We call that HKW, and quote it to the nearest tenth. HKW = 1.7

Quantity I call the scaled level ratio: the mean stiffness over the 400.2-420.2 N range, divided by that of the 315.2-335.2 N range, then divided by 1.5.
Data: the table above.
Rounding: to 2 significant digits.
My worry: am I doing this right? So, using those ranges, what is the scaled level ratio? 0.64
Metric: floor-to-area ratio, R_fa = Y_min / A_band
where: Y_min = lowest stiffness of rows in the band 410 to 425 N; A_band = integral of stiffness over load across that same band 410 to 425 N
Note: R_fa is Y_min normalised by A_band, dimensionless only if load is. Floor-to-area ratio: 0.065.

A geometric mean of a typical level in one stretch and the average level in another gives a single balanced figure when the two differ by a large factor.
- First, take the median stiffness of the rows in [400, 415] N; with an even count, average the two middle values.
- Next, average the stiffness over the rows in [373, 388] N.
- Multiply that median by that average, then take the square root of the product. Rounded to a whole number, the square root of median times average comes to 541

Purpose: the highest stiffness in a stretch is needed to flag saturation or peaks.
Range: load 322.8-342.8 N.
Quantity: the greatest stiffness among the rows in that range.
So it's 598.9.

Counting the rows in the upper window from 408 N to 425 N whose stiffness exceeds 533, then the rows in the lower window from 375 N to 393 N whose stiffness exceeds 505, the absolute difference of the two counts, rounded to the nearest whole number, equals 7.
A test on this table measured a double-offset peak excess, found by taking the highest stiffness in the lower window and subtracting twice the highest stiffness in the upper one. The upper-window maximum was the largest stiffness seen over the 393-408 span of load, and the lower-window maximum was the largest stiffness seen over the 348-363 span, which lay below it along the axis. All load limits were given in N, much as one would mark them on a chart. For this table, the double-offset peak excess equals -515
